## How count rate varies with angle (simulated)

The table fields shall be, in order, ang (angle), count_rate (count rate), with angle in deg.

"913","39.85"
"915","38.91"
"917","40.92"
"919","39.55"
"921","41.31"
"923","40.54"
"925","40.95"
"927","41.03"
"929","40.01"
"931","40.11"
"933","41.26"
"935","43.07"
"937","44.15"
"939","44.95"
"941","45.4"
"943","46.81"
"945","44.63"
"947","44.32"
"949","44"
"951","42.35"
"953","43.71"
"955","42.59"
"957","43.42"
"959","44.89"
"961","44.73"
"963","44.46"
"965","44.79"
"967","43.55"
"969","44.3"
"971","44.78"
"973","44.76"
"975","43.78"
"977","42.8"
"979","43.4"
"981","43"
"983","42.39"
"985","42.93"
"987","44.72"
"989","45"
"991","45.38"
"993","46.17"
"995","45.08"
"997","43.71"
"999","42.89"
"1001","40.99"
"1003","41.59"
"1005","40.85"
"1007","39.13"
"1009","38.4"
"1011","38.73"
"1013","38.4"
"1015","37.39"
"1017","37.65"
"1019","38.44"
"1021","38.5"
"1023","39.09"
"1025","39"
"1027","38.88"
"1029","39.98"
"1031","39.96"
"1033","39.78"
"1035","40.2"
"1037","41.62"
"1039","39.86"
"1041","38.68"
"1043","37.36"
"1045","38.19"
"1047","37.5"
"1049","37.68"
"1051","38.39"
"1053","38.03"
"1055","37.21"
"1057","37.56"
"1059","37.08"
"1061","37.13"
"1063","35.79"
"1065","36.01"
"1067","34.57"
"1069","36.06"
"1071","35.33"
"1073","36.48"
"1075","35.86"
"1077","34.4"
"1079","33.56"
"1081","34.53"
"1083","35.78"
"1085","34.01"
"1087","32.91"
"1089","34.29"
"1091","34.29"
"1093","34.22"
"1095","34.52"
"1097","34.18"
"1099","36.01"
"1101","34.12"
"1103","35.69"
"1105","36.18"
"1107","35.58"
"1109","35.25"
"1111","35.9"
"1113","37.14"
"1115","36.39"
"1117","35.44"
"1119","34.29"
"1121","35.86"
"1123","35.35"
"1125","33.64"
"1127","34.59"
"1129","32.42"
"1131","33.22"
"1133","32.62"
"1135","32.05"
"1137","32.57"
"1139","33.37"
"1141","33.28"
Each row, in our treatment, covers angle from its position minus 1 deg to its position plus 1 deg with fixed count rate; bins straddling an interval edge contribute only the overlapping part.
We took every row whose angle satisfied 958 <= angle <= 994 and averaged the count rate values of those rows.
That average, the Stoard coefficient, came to 44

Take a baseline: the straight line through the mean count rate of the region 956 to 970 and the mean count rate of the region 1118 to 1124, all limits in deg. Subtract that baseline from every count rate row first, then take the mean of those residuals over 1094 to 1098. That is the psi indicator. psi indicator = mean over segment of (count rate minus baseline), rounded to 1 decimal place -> -2.3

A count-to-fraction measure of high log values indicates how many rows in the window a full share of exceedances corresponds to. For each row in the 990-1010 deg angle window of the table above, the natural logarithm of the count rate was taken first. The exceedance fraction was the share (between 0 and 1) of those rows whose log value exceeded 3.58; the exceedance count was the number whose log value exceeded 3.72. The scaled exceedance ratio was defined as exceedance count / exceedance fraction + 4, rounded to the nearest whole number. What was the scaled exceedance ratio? 10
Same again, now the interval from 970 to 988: 13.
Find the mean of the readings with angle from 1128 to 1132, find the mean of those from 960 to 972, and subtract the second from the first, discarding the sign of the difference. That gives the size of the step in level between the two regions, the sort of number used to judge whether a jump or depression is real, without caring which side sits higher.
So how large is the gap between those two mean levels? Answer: 12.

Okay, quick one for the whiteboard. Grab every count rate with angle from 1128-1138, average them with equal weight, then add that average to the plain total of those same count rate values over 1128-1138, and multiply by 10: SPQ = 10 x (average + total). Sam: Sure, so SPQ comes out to 1955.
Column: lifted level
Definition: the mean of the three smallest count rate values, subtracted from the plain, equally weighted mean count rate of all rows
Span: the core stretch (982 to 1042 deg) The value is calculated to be 3.0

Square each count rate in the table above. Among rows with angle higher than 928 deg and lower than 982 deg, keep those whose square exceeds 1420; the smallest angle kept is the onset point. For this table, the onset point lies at 929 deg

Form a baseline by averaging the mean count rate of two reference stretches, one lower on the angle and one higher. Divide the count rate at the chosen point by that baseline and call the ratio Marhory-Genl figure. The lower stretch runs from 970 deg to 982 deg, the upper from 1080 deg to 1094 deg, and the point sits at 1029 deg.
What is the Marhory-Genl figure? 1.02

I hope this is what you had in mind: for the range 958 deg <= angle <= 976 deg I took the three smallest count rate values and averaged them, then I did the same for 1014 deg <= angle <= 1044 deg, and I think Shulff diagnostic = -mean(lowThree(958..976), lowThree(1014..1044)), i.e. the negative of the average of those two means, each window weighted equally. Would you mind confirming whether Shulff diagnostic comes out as -40.7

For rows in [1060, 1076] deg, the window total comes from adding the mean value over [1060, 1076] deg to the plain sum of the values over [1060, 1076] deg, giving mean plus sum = 323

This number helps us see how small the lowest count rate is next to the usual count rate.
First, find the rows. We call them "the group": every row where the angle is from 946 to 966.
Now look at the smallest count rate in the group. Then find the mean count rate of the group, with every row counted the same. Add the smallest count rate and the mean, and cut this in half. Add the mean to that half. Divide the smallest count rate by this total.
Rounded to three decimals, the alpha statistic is 0.486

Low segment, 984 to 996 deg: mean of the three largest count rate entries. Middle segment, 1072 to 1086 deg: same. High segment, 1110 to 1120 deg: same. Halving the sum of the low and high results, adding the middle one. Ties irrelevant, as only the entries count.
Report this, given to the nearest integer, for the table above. 77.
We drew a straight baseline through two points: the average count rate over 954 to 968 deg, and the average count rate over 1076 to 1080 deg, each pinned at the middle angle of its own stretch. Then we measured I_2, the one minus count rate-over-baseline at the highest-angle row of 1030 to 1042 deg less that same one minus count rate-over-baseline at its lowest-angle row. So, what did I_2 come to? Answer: 0.010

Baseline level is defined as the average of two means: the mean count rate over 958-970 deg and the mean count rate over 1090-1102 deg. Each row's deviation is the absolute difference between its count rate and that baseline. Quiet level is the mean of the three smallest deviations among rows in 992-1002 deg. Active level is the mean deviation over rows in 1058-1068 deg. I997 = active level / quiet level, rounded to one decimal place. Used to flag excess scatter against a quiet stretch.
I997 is 1.1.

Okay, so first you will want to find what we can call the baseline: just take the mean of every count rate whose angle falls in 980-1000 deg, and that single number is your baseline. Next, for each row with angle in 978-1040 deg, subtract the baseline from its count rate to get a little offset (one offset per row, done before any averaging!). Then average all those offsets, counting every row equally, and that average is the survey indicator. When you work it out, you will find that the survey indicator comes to -3.1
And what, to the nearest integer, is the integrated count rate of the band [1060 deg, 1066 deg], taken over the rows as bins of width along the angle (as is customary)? 218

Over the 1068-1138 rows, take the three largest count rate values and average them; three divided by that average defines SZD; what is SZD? 0.082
